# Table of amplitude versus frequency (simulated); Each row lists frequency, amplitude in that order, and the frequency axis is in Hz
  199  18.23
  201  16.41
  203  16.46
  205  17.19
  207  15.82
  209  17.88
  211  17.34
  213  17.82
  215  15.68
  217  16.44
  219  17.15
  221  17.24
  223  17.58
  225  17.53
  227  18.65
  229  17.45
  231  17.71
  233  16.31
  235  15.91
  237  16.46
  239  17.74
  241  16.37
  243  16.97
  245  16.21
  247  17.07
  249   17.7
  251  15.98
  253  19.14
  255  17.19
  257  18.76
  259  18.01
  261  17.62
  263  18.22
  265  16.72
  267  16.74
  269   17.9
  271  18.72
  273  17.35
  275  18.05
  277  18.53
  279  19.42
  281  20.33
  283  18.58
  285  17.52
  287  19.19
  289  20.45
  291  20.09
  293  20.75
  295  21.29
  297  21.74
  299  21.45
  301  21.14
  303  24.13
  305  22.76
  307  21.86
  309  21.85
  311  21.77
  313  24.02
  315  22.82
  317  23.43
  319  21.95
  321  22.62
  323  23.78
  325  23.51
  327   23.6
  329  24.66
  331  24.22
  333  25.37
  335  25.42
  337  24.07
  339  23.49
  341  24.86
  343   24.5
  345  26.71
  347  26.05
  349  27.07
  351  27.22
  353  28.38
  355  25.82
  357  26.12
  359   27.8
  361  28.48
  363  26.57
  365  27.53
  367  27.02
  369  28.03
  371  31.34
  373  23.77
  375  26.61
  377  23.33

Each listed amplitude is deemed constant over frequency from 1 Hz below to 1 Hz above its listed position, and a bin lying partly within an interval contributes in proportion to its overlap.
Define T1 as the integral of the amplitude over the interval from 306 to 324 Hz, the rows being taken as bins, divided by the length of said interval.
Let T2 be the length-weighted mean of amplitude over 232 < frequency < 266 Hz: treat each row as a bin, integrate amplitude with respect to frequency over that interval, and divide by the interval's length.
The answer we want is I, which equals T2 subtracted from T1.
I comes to 5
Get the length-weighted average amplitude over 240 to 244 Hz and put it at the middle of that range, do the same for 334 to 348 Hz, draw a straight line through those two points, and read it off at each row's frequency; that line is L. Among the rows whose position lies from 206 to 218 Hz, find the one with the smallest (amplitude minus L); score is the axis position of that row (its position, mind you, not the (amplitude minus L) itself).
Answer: 215 Hz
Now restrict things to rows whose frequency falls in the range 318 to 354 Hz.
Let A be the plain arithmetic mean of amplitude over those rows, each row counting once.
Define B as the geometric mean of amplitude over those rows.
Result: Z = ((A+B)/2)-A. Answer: -0.027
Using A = 25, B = 25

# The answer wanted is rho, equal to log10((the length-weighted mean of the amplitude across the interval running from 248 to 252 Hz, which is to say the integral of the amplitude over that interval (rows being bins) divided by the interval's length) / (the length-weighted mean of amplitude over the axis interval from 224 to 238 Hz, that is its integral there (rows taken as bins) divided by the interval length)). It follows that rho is -0.01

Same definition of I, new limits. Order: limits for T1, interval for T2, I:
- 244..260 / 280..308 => -3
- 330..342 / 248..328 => 4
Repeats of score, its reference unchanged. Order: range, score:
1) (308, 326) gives 319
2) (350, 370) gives 355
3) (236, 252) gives 251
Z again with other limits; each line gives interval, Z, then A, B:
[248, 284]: -0.015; 18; 18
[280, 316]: -0.034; 21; 21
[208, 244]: -0.008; 17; 17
